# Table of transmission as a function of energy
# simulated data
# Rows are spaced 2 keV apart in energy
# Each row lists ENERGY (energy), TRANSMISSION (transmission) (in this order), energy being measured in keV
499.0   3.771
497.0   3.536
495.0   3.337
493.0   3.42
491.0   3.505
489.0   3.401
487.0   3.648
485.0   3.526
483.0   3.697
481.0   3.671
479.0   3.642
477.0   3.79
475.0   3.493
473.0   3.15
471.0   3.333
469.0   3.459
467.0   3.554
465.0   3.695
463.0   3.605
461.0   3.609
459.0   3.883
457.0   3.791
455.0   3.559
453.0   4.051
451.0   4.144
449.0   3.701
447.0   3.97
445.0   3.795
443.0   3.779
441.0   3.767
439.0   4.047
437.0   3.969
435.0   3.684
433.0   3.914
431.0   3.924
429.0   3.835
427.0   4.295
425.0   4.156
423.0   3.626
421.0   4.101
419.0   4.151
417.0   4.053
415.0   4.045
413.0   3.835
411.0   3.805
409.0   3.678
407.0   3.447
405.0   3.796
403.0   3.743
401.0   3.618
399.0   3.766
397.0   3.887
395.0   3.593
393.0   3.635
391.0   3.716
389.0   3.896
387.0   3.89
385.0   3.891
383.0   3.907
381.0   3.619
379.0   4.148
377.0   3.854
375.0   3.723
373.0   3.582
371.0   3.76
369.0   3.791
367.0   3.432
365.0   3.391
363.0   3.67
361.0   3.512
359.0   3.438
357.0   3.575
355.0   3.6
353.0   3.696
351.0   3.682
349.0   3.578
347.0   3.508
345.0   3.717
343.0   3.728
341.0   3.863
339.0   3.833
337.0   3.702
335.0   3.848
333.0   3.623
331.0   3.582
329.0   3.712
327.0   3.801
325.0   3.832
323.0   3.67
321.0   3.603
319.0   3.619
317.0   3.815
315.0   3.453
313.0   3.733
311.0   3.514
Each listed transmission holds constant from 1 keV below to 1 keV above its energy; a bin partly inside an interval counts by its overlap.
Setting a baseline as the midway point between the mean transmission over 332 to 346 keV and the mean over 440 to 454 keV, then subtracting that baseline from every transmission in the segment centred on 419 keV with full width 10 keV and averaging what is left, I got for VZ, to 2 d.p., 0.17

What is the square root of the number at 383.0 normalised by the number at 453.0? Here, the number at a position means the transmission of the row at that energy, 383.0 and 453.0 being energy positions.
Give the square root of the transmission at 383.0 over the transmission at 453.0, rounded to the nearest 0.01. 0.98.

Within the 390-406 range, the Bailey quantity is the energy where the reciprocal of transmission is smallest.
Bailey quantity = 397.0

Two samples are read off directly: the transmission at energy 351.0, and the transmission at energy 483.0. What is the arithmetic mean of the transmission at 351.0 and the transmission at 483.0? 3.69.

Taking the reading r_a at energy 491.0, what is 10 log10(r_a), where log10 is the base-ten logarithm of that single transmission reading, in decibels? 5.45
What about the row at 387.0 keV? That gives 5.90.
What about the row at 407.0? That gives 5.37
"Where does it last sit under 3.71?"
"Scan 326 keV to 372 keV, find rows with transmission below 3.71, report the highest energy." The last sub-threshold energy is 367.0 keV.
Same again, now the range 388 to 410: 409.0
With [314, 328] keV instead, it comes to 323.0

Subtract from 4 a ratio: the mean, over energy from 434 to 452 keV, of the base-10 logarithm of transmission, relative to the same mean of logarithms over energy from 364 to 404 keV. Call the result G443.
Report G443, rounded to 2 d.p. 2.97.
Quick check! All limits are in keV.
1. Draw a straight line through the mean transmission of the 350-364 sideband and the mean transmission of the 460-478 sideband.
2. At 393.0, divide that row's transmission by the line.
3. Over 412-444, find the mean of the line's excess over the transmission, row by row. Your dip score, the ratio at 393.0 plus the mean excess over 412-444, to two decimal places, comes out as 0.62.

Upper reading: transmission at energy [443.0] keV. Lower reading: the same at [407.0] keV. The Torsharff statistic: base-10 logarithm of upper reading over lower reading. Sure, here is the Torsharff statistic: 0.040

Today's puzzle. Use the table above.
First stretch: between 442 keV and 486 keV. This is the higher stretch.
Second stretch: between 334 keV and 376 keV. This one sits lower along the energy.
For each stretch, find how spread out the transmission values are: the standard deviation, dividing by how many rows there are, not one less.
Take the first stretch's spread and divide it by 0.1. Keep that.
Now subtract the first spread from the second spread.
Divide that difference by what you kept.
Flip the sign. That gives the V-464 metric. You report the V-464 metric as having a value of 0.039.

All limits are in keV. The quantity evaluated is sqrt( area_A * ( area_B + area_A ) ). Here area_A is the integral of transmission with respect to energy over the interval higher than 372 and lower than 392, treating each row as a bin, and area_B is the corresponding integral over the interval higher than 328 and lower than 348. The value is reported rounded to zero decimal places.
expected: 107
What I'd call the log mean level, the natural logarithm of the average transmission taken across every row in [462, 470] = 1.27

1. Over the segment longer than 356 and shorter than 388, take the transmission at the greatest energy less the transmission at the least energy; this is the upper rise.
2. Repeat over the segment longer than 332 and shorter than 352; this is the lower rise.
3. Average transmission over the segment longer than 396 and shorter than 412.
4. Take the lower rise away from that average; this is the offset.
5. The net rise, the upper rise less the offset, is -3.34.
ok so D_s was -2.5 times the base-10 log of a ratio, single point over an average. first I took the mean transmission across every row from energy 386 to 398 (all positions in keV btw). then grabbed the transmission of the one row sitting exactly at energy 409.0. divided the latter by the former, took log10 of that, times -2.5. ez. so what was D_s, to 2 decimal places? 0.03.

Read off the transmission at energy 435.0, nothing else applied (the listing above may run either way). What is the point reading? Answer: 3.684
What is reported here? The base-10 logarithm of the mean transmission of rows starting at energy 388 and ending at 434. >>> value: 0.585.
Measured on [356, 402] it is 0.569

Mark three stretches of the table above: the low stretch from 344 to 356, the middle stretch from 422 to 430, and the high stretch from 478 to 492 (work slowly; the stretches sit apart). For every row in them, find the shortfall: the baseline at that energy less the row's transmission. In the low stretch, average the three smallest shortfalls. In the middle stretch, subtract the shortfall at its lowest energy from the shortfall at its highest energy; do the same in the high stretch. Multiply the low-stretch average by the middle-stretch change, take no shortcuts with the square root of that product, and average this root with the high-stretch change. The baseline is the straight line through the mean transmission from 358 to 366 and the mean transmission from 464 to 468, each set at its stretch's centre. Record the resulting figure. 0.18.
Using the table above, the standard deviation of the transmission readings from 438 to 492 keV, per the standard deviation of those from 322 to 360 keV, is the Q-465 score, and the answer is 1.9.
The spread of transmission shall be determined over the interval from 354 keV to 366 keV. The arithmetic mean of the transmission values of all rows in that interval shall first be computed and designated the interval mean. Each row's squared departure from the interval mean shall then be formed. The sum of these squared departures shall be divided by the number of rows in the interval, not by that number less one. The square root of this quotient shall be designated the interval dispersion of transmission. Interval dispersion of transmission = 0.095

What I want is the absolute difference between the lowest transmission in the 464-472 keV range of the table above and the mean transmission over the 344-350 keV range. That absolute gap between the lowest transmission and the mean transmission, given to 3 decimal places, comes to 0.268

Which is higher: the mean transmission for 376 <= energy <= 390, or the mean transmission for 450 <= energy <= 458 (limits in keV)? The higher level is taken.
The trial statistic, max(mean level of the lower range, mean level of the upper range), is 3.89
